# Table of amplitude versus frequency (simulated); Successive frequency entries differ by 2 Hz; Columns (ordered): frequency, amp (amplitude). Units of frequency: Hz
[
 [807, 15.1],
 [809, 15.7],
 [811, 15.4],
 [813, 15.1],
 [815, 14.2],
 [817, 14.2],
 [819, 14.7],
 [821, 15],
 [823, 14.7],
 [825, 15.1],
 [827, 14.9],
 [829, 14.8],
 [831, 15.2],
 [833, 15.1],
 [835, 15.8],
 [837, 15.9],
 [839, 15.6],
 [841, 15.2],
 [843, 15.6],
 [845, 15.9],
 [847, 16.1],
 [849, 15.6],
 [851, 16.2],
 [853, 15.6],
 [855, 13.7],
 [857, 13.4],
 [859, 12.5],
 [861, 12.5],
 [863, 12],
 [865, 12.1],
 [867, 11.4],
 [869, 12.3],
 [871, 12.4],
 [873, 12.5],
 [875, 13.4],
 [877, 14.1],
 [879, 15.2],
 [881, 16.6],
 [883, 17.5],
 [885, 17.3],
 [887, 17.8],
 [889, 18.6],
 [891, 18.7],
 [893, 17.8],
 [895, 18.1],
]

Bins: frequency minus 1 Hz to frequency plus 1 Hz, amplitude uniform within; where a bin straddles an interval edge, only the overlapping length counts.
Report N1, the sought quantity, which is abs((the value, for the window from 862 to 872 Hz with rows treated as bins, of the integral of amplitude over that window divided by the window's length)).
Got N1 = 12.0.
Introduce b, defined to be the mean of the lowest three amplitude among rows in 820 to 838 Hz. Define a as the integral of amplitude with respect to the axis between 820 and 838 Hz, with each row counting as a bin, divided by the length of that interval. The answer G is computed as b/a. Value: 0.976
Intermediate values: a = 15.2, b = 14.8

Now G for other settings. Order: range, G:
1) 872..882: 0.929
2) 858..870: 0.975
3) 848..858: 0.955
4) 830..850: 0.972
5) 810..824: 0.974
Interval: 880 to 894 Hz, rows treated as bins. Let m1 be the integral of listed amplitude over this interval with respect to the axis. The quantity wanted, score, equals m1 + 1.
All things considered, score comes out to 250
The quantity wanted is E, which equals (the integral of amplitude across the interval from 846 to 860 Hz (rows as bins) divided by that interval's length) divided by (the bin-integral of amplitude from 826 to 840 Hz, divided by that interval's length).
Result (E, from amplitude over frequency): 0.96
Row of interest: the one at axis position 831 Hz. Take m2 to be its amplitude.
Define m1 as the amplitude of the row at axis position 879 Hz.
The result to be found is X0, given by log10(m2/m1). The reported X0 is 0.00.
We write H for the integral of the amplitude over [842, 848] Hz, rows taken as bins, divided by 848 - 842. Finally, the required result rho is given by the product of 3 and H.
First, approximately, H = 15.9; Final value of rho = 47.6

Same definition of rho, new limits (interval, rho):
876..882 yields 45.9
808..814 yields 46.2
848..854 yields 47.4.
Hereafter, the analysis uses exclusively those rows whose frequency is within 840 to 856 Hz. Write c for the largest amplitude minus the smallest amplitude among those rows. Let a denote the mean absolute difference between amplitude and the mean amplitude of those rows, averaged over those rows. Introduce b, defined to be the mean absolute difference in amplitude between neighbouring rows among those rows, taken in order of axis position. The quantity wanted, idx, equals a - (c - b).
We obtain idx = -1.3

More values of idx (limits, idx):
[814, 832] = -0.5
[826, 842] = -0.5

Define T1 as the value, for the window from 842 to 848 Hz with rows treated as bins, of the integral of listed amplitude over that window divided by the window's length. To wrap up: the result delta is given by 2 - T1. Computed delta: -13.9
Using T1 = 15.9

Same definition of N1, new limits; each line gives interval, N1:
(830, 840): 15.5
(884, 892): 18.1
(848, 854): 15.8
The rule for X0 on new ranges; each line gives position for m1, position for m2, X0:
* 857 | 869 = -0.04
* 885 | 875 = -0.11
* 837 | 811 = -0.01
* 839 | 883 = 0.05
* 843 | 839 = 0.00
